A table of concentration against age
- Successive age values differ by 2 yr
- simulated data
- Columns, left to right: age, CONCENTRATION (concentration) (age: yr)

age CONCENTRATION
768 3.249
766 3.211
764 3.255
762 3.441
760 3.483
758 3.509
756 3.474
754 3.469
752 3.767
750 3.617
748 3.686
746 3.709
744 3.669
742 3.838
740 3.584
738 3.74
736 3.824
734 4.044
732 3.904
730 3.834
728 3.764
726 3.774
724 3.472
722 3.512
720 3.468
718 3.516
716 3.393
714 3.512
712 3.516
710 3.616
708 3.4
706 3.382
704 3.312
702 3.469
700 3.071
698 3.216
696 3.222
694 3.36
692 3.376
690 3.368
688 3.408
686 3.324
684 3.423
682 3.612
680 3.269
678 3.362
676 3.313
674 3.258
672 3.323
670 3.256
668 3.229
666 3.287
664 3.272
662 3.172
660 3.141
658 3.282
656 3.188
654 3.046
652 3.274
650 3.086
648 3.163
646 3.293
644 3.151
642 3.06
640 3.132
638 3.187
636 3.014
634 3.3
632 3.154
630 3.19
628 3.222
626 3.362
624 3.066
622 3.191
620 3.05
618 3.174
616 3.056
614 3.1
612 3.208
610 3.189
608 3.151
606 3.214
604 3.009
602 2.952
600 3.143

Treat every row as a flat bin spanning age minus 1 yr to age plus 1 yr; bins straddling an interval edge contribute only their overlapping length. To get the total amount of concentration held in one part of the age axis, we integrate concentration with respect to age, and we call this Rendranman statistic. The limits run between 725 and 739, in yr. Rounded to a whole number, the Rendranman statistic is 54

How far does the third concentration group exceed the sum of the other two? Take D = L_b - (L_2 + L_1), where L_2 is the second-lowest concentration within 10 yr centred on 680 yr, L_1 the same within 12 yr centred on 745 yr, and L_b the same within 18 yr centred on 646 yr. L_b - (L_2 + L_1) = -3.87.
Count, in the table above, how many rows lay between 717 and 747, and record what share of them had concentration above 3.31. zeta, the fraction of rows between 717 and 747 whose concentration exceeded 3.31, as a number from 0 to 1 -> 1.0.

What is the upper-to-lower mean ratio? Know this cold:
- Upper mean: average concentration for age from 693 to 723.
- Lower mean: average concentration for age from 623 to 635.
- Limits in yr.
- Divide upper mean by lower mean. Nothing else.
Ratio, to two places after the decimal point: 1.06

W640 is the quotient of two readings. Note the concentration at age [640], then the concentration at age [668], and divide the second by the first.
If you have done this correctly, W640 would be 1.03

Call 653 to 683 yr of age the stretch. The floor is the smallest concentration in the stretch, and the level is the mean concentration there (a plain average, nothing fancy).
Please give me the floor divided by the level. 0.932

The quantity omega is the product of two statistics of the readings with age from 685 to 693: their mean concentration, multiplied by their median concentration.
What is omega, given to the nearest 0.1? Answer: 11.4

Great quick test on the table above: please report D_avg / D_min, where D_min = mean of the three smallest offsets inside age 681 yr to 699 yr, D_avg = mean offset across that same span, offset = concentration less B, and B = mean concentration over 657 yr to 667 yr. 5.9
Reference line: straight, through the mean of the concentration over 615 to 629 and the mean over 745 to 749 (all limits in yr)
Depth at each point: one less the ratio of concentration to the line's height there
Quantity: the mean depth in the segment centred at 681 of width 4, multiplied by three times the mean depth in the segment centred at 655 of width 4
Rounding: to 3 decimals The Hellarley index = -0.001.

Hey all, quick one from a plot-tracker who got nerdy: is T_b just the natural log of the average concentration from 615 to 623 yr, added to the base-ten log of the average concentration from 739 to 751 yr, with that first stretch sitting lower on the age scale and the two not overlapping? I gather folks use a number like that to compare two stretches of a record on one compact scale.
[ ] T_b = 1.70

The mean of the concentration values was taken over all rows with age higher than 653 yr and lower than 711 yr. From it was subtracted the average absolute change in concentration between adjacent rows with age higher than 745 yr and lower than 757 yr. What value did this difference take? 3.20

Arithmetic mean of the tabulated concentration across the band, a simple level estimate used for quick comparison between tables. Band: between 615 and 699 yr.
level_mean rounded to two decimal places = 3.23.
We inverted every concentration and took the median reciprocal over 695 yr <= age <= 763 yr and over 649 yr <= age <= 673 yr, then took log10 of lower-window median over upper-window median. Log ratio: 0.03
